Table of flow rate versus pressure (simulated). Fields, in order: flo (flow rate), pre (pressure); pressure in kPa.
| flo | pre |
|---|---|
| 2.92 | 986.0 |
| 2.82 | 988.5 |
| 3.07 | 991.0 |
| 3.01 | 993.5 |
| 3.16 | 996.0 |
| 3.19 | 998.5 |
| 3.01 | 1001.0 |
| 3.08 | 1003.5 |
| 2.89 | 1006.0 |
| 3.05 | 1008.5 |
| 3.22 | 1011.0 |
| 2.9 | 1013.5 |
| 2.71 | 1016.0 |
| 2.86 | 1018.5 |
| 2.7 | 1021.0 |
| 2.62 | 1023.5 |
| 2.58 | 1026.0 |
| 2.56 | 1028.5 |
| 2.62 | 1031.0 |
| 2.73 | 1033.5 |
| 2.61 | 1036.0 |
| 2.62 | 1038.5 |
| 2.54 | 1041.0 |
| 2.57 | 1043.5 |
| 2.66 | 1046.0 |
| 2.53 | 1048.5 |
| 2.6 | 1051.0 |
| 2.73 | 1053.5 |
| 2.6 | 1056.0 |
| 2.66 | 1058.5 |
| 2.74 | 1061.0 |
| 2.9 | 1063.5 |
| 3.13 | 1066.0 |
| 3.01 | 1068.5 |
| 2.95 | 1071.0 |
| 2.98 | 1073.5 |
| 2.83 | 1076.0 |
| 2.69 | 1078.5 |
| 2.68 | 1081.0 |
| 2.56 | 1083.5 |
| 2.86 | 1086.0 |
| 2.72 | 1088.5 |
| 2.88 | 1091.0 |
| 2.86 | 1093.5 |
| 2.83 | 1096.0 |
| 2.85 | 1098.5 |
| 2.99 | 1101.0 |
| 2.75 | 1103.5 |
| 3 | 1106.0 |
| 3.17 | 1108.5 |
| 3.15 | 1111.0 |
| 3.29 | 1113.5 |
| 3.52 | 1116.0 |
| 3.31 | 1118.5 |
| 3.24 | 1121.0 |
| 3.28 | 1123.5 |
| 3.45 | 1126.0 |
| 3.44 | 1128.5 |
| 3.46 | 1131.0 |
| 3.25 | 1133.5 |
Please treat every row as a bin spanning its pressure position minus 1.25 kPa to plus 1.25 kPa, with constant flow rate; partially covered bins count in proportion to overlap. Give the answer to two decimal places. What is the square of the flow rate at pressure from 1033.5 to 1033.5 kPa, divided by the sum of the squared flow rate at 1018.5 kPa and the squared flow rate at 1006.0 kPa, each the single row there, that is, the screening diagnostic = 0.45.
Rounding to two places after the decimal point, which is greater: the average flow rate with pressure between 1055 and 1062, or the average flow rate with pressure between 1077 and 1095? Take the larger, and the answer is 2.75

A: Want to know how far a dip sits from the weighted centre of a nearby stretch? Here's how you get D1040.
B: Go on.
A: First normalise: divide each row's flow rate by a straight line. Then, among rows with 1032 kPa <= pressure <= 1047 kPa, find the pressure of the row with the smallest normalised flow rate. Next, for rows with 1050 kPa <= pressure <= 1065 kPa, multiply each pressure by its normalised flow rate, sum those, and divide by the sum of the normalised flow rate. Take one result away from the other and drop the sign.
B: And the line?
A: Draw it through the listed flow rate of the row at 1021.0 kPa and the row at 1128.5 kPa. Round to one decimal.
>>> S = 16.3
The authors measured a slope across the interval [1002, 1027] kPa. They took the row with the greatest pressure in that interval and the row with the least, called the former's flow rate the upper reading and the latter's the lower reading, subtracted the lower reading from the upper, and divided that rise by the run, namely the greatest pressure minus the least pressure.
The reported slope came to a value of -0.022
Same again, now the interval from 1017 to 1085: -0.005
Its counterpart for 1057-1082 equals 0.001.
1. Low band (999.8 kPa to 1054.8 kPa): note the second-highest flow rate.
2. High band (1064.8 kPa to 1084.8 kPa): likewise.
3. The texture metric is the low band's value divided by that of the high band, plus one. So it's 2.02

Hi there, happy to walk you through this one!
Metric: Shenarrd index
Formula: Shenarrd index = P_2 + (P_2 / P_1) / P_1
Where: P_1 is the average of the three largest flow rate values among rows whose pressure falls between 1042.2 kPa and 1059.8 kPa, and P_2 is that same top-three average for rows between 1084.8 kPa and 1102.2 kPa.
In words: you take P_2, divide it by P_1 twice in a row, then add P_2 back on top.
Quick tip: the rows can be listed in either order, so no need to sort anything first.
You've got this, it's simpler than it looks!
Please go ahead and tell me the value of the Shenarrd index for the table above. 3.31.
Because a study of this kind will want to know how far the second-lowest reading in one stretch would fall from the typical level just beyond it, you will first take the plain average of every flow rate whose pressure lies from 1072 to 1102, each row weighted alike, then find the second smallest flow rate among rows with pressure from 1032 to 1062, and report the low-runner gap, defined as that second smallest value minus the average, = -0.27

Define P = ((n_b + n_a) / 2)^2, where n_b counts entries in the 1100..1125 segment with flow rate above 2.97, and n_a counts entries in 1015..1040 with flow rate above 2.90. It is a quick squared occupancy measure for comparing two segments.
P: 20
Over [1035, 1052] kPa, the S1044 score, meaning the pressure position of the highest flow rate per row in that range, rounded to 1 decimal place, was 1046.0 kPa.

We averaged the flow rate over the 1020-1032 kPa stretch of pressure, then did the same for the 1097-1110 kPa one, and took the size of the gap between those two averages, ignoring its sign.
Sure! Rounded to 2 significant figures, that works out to 0.34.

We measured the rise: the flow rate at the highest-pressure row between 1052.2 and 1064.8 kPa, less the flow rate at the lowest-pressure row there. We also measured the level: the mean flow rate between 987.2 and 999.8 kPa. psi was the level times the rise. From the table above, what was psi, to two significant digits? 0.52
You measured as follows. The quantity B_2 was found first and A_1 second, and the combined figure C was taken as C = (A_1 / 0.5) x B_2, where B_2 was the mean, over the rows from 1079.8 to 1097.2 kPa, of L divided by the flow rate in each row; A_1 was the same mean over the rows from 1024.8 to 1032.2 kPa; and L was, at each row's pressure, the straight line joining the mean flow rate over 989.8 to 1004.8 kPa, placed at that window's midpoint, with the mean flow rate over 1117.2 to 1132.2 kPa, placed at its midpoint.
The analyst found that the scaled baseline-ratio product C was 2.90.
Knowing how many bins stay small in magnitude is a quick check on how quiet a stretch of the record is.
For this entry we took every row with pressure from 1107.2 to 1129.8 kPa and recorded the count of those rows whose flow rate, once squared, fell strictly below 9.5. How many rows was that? 0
